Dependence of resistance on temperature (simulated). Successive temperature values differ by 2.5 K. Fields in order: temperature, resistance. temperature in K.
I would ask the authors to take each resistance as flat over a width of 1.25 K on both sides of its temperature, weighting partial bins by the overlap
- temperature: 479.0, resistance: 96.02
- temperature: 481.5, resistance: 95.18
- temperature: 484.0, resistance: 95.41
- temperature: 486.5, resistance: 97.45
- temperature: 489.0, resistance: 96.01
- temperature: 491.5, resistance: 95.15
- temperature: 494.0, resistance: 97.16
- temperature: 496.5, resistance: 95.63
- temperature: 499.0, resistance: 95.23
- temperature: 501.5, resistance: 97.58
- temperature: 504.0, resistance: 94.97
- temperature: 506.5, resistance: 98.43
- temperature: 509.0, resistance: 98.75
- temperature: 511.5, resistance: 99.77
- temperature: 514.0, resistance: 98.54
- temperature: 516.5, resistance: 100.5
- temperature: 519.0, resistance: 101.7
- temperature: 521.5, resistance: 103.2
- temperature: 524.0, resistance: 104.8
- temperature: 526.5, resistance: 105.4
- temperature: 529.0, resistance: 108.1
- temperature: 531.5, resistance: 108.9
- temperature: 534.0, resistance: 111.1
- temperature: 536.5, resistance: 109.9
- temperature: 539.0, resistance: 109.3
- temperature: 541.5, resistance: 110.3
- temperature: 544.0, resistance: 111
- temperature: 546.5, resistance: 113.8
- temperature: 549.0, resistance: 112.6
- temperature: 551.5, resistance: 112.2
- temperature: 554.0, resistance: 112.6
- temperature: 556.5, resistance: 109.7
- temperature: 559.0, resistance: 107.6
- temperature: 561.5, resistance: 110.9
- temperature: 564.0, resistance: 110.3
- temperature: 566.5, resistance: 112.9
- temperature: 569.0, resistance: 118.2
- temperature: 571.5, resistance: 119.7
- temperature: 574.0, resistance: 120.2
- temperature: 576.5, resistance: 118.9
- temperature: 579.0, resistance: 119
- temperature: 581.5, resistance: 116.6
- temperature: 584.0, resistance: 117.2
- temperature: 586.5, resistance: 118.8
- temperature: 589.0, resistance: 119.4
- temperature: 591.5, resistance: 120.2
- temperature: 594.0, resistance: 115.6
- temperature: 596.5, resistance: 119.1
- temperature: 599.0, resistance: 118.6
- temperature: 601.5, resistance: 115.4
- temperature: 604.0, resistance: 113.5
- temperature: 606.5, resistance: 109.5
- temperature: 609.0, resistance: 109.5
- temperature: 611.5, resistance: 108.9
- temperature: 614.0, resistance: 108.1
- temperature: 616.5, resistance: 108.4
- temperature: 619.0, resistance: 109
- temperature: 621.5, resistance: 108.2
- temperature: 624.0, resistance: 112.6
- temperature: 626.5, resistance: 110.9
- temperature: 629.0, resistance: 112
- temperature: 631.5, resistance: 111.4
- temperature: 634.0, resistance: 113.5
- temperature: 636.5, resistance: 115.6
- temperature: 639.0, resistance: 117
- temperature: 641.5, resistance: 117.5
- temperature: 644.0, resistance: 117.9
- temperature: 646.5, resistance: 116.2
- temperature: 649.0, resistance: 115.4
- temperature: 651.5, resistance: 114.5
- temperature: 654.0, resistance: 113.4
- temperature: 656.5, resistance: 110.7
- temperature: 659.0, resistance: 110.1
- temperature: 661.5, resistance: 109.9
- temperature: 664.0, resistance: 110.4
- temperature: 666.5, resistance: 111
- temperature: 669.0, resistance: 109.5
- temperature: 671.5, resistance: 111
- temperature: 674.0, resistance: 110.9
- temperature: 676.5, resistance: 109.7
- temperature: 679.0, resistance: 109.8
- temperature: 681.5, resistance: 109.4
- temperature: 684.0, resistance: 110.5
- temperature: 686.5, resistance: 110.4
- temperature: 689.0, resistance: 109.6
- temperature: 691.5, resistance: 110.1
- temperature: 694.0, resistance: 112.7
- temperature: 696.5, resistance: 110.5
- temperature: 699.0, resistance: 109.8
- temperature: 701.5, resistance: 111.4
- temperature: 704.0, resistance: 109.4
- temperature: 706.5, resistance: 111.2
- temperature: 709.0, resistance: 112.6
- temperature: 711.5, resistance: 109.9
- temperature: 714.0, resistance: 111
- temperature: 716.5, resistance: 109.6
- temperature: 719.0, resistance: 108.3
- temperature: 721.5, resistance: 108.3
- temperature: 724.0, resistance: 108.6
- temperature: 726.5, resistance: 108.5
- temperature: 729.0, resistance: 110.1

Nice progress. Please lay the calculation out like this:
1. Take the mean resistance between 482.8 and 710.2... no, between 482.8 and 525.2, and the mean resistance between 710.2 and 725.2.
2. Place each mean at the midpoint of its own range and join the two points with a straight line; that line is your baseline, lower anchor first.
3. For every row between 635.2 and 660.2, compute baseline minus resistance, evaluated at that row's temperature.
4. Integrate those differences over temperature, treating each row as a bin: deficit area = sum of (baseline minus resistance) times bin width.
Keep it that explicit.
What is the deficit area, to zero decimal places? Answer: -229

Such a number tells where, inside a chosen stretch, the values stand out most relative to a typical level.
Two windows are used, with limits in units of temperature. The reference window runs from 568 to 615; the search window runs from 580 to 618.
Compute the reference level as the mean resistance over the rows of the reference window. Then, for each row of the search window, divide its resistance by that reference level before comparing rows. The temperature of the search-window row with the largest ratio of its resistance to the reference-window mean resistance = 591.5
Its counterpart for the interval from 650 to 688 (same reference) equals 651.5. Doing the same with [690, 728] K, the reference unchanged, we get 694.0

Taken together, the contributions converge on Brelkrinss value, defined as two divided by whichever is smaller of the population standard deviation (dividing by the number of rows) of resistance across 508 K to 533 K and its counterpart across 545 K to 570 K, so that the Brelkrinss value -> 0.75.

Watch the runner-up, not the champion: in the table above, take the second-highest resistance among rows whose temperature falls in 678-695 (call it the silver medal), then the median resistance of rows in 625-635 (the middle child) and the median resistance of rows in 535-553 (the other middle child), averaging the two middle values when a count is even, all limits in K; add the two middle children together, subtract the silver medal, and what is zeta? 112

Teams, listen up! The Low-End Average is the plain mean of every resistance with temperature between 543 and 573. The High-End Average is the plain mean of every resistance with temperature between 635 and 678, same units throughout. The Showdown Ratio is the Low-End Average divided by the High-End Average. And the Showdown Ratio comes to 1.00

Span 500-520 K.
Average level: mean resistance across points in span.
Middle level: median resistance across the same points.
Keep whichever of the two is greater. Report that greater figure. 99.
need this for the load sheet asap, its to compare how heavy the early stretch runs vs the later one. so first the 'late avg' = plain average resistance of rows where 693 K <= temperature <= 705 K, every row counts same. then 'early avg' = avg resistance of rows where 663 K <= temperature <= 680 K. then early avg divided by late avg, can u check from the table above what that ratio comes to 0.996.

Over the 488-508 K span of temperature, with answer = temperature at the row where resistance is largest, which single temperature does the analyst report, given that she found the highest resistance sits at 506.5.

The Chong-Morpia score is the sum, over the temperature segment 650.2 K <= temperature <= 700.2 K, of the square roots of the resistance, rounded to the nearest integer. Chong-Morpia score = 210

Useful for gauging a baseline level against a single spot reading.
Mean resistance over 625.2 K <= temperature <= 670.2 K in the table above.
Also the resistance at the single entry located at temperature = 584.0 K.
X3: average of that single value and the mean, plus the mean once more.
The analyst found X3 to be 228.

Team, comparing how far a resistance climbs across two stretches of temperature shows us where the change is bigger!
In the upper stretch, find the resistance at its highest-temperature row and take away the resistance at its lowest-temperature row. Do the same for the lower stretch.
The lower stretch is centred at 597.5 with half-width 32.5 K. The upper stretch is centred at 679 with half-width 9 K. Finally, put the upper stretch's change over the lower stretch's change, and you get 0.7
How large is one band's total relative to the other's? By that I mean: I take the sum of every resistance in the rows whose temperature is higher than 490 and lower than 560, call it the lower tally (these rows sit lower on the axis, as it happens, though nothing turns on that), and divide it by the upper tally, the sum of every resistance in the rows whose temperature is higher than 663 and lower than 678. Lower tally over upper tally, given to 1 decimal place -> 4.4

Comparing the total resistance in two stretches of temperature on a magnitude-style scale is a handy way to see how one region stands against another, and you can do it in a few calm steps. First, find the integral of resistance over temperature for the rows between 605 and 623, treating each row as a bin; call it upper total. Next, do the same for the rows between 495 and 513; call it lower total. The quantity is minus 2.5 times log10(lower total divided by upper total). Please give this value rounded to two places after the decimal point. 0.12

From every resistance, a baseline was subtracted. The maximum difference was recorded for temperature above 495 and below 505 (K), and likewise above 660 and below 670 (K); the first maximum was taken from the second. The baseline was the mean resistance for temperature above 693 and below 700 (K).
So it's 13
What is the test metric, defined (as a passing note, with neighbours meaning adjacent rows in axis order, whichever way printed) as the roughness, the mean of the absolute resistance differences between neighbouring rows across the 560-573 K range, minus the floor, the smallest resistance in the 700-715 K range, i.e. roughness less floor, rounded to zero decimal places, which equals -107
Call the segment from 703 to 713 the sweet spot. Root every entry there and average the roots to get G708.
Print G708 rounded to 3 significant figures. 10.5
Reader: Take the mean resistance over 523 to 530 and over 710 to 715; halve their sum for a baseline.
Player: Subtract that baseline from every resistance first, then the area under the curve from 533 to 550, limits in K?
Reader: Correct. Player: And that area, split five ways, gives 10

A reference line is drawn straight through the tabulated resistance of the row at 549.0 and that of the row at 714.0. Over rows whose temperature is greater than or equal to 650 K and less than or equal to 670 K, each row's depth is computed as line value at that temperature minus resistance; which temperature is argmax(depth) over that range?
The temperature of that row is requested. 669.0 K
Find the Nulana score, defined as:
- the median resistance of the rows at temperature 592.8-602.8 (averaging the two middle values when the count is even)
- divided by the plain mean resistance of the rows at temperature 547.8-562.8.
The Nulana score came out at 1.06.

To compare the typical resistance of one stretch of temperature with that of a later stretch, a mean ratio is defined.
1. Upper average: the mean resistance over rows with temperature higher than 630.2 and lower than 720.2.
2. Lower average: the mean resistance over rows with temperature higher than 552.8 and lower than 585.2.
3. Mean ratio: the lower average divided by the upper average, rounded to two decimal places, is 1.03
